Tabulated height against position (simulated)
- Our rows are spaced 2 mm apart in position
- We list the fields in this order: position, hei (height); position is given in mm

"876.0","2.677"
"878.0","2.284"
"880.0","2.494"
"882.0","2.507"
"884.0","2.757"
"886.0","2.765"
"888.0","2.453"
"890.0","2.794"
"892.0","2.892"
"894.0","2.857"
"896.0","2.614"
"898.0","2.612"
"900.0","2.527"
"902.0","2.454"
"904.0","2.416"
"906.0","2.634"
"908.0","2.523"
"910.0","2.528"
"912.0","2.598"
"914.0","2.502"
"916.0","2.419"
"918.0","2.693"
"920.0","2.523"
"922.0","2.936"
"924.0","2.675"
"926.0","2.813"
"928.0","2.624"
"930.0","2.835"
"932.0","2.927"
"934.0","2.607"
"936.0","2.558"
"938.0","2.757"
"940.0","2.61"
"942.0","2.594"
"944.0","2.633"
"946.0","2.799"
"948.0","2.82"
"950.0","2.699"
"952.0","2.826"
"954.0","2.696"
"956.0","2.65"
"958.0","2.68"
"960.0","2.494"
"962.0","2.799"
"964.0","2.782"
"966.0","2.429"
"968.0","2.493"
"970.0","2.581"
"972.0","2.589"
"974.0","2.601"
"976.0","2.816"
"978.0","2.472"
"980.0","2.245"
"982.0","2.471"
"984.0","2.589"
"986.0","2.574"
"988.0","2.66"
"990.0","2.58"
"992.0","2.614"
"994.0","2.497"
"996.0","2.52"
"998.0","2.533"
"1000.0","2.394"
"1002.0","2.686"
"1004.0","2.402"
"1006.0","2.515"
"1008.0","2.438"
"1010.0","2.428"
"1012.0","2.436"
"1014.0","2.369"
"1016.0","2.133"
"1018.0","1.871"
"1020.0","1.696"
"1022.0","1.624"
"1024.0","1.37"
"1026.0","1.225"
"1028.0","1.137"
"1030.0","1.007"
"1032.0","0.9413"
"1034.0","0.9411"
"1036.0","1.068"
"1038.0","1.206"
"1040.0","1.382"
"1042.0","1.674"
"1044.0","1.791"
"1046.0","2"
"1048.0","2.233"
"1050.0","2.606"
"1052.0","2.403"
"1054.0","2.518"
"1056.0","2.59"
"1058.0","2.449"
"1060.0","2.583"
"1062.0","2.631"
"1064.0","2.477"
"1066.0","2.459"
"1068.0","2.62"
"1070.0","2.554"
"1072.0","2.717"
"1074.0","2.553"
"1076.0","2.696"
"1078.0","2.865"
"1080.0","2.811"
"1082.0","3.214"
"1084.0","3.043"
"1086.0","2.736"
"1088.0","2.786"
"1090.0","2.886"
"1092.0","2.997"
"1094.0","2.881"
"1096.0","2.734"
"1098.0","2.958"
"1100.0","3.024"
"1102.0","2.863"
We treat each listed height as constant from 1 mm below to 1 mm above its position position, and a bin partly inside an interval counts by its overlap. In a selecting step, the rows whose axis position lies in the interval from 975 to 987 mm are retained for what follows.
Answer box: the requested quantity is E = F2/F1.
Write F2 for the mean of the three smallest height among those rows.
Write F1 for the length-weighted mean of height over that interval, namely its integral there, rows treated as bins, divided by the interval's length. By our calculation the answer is 0.948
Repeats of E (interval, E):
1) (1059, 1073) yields 0.969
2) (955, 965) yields 0.973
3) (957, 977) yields 0.941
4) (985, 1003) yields 0.964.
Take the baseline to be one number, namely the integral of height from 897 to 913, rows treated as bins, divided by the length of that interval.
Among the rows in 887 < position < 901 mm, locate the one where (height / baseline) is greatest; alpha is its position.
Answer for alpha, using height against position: 892.0 mm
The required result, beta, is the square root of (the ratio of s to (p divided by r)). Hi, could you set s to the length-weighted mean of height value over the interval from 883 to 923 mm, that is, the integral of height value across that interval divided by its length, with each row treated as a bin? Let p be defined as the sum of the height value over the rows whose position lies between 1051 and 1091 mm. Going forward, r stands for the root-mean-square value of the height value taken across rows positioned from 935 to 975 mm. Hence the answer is 0.36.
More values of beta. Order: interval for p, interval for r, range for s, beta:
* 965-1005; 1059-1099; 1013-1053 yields 0.30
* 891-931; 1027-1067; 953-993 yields 0.31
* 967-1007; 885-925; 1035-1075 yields 0.34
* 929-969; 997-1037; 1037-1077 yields 0.29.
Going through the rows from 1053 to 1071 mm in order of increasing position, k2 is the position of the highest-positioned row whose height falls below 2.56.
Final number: 1070.0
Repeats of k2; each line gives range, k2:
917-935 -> 920.0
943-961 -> 960.0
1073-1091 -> 1074.0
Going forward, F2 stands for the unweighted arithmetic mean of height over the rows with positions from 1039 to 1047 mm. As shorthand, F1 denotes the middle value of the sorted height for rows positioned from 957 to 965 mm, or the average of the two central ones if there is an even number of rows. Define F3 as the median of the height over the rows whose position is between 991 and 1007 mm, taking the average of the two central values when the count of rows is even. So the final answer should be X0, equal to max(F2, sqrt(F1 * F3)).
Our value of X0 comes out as 2.62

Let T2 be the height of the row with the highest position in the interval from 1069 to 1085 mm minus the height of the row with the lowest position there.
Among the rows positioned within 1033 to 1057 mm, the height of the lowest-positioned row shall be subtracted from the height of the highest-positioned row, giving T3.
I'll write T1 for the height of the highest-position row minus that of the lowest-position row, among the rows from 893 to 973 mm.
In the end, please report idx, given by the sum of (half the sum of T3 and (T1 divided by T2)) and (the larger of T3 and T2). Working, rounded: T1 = -0.3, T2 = 0.5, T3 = 1.6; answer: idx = 2.2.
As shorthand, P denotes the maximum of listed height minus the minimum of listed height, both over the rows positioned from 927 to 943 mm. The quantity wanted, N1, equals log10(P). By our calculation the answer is -0.43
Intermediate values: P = 0.4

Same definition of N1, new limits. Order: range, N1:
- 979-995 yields -0.38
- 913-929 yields -0.29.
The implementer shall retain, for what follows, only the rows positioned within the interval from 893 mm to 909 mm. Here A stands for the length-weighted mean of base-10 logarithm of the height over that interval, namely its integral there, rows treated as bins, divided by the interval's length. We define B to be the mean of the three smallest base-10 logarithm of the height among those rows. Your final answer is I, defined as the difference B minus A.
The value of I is -0.019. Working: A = 0.411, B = 0.392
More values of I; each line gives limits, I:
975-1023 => -0.139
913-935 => -0.034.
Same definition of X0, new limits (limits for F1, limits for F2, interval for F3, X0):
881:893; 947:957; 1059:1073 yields 2.74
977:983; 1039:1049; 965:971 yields 2.48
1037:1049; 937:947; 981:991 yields 2.68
